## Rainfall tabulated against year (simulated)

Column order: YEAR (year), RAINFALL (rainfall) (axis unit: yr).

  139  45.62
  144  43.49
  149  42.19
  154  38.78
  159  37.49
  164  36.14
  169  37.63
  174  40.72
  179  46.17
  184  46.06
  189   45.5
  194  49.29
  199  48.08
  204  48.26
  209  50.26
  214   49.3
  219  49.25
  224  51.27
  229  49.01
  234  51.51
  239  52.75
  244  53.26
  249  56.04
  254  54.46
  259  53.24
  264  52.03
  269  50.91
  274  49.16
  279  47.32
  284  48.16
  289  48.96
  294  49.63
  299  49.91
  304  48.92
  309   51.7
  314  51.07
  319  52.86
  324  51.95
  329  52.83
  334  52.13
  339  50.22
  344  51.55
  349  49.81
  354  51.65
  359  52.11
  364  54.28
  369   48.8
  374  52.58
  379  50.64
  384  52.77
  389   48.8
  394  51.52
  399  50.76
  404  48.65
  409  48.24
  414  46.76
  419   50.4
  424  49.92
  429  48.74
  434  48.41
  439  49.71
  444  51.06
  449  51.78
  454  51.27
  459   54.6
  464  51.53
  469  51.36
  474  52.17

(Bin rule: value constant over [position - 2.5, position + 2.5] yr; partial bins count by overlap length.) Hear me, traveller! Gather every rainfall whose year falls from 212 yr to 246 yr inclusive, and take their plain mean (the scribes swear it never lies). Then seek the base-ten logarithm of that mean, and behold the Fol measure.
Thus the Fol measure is 1.707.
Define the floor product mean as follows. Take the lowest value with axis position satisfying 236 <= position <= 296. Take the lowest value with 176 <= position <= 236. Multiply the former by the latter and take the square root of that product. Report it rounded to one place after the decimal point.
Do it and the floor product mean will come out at 46.4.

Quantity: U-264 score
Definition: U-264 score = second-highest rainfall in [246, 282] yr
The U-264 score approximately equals 54.46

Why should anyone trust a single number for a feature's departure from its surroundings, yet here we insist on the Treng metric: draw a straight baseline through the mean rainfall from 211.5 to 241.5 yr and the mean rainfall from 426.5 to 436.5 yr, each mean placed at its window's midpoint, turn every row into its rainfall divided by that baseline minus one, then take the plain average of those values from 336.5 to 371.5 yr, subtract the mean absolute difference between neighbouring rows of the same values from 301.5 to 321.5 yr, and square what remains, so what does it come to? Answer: 0.0000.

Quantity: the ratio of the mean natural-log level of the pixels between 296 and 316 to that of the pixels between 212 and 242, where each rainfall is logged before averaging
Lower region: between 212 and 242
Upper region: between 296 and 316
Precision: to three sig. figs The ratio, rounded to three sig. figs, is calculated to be 0.999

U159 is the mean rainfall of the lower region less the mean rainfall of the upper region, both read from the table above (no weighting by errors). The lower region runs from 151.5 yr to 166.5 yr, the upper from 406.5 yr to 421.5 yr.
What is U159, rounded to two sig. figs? -11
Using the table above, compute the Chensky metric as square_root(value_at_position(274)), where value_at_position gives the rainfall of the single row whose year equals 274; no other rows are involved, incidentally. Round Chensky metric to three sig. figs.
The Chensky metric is 7.01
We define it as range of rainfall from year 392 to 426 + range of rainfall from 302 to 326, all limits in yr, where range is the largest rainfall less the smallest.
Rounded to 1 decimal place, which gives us 8.7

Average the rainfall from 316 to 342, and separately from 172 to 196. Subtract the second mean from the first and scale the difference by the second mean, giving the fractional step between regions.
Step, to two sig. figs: 0.14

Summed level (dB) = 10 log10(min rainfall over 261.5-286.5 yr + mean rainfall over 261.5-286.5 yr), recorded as 19.9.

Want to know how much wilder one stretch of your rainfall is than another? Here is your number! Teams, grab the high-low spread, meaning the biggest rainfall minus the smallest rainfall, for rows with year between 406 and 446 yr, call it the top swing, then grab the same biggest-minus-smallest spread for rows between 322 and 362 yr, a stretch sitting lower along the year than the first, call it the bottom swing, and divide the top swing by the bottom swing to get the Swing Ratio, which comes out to 1.42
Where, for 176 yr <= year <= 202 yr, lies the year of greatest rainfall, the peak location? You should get 194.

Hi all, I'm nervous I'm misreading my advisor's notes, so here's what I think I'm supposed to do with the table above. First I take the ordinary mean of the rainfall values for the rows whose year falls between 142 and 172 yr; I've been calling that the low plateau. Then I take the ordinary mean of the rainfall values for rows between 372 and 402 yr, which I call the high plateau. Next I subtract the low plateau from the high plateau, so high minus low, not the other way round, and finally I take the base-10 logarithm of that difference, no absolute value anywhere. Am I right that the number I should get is 1.1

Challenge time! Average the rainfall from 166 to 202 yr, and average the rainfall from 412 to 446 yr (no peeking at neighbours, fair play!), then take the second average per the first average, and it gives 1.10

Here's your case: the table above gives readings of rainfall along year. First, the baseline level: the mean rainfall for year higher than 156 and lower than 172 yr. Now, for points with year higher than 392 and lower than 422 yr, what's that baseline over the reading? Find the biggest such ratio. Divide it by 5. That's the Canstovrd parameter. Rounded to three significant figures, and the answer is 0.159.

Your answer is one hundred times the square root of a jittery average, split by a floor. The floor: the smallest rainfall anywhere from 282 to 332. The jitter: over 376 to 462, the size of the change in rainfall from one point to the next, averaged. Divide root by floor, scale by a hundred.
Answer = 2.67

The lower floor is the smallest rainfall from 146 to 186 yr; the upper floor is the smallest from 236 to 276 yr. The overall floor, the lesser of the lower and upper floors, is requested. 36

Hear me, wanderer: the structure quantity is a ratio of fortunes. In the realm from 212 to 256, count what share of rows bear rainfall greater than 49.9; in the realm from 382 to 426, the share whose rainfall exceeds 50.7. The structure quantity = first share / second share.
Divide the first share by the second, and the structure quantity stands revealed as 2.0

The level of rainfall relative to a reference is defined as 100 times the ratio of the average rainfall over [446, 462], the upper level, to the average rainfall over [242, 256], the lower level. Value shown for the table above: 96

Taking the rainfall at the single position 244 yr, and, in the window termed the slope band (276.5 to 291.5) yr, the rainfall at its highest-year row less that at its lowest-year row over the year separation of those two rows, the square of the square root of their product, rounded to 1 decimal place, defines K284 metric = 8.7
